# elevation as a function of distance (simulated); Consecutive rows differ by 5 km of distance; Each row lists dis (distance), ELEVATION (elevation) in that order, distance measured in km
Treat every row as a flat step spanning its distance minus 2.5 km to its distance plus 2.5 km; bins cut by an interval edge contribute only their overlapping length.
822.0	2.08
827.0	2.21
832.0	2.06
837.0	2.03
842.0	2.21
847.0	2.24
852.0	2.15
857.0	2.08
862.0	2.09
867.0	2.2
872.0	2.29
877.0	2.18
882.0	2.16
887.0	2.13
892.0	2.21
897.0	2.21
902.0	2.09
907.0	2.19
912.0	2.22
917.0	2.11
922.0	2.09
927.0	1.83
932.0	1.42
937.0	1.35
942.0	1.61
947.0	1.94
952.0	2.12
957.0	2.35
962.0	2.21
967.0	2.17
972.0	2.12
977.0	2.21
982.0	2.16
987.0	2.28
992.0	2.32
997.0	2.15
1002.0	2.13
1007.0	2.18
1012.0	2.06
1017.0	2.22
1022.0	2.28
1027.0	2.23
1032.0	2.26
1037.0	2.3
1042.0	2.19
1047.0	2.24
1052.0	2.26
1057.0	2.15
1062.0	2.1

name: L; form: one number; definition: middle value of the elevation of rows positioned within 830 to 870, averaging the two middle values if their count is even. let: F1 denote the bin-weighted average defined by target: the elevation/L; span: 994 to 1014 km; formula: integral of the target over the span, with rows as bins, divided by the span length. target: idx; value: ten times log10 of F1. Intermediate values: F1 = 1.01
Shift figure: 0.03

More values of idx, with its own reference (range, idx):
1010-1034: 0.18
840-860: 0.10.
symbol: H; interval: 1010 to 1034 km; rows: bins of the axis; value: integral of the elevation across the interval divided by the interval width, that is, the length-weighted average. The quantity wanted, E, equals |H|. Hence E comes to 2.21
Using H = 2.21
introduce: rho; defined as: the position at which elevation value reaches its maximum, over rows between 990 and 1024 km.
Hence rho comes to 992.0 km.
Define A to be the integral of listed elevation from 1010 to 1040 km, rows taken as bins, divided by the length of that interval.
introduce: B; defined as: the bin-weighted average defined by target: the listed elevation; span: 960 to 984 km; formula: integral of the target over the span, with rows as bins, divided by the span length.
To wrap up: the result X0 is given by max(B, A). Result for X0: 2.23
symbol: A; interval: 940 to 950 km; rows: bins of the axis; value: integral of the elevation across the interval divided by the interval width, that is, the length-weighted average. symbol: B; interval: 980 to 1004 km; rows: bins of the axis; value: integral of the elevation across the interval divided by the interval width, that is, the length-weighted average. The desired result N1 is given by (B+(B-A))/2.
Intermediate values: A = 1.80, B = 2.21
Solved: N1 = 1.31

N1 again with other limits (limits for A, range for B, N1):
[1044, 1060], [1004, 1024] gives 1.08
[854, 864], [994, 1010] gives 1.11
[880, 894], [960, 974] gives 1.08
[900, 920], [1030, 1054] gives 1.17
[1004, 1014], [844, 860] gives 1.09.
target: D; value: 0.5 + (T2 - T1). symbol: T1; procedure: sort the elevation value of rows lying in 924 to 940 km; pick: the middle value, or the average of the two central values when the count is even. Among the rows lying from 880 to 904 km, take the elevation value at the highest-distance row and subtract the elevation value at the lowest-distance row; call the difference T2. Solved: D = -0.99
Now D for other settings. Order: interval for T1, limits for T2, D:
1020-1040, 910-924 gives -1.90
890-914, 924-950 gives -1.60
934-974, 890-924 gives -1.74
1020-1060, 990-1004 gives -1.94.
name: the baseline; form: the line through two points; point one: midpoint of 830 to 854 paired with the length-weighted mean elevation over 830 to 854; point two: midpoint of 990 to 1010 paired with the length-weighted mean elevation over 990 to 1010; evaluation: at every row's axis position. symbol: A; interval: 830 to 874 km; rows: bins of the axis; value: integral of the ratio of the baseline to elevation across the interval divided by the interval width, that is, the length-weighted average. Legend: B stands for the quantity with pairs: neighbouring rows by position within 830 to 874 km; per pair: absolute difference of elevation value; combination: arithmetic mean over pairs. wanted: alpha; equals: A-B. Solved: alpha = 0.922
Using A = 1.00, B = 0.076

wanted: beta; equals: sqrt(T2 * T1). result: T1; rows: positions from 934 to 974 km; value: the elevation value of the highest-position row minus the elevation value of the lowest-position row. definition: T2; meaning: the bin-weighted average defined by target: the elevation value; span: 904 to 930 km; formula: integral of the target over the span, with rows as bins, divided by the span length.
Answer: 1.3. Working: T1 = 0.77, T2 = 2.08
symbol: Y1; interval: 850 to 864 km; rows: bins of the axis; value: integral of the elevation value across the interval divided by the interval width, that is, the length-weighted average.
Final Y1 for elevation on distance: 2.11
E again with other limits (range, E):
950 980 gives 2.20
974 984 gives 2.18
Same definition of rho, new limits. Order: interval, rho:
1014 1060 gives 1037.0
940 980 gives 957.0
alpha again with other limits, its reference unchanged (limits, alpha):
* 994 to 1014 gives 0.962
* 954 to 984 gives 0.916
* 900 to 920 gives 0.924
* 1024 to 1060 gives 0.927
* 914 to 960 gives 0.975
